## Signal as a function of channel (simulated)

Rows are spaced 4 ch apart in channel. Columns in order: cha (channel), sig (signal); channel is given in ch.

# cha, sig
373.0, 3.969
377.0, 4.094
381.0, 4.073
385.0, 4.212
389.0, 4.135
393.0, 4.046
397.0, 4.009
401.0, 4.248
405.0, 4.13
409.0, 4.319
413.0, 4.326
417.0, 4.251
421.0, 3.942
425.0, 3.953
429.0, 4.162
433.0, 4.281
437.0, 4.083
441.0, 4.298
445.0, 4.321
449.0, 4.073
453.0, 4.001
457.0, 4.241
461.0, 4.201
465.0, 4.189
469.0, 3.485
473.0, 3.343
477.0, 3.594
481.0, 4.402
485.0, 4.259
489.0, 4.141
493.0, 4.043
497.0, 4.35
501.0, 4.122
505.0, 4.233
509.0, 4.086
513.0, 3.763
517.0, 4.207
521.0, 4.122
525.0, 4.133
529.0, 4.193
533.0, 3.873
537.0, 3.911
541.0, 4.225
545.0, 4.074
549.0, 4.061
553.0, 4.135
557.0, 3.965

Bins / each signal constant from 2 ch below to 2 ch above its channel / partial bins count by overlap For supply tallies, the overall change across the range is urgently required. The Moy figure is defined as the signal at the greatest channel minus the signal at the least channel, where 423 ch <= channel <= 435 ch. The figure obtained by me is 0.33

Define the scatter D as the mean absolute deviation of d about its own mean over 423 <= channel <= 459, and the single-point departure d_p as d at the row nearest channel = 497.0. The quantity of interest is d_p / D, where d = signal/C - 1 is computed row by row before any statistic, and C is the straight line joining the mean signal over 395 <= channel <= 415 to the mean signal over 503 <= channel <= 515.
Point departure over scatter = 2.6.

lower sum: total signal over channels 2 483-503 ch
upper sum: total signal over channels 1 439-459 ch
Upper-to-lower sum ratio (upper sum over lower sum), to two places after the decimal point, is 1.00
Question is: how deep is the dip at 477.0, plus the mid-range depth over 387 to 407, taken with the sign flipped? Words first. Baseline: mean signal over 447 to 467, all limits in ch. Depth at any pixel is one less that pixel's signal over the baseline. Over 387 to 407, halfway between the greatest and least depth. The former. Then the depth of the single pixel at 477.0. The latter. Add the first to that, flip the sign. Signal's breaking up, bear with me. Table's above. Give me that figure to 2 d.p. -0.14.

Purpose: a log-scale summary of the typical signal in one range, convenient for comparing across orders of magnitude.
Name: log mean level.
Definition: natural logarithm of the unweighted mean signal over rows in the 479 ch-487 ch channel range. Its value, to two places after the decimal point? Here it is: 1.47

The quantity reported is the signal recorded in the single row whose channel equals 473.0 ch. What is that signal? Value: 3.343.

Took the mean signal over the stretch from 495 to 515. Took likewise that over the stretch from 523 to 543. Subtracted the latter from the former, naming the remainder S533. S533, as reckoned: 0.0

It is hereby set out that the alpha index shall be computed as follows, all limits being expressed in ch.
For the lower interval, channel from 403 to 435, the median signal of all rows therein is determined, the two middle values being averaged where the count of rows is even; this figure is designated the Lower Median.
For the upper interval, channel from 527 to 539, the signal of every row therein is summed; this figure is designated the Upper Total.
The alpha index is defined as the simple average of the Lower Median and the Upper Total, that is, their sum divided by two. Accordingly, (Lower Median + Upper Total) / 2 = 8.1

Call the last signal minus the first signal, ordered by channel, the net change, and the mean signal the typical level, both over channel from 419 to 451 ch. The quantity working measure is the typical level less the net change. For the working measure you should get 4.0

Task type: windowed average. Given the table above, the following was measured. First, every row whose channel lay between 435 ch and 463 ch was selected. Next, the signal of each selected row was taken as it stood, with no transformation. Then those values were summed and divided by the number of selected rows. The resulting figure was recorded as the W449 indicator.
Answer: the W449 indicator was 4.17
